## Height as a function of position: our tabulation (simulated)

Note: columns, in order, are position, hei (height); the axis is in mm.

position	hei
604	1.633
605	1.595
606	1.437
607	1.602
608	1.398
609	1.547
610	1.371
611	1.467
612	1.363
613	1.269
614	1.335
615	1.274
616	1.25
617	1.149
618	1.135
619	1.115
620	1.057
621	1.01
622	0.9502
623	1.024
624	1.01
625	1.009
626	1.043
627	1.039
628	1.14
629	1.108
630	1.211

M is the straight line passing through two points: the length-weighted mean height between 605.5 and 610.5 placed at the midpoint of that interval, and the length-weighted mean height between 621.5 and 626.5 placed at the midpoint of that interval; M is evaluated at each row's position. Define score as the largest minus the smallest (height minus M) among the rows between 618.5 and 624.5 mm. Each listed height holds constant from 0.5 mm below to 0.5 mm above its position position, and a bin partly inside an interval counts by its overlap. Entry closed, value 0.118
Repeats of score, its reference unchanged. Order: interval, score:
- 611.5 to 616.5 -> 0.095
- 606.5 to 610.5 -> 0.178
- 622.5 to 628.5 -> 0.261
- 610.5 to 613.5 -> 0.140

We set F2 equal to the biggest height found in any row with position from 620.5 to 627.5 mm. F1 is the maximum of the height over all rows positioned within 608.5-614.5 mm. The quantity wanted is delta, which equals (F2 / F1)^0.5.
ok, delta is 0.82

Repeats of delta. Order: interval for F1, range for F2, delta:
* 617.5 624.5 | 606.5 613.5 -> 1.19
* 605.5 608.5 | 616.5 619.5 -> 0.85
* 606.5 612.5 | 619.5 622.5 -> 0.81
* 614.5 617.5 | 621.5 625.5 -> 0.90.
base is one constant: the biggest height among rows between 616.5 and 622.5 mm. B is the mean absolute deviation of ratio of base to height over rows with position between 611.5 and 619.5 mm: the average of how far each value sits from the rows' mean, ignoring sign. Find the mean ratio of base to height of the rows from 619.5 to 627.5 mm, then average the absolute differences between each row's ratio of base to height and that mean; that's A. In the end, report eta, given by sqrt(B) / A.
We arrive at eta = 9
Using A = 0.026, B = 0.0601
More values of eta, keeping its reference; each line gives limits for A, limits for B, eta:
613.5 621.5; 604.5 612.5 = 3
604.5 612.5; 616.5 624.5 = 6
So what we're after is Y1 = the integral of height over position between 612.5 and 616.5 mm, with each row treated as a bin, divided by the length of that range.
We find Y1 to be 1.28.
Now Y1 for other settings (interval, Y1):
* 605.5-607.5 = 1.52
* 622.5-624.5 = 1.02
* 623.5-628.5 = 1.05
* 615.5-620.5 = 1.14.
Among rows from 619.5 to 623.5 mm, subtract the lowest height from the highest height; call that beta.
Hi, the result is 0.107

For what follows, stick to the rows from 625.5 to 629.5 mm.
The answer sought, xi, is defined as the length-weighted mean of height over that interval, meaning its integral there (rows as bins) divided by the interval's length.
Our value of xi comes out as 1.08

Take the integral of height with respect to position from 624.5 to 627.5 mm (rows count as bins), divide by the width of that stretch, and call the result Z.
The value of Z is 1.03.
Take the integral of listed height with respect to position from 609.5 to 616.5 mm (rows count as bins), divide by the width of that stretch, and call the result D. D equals 1.33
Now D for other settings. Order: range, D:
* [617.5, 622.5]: 1.05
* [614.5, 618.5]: 1.20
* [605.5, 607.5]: 1.52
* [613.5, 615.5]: 1.30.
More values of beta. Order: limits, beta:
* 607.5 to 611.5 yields 0.176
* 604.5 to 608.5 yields 0.204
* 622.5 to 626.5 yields 0.034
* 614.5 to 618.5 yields 0.139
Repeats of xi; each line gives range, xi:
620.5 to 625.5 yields 1.00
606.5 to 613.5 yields 1.43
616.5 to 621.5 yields 1.09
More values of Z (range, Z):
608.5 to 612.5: 1.44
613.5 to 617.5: 1.25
